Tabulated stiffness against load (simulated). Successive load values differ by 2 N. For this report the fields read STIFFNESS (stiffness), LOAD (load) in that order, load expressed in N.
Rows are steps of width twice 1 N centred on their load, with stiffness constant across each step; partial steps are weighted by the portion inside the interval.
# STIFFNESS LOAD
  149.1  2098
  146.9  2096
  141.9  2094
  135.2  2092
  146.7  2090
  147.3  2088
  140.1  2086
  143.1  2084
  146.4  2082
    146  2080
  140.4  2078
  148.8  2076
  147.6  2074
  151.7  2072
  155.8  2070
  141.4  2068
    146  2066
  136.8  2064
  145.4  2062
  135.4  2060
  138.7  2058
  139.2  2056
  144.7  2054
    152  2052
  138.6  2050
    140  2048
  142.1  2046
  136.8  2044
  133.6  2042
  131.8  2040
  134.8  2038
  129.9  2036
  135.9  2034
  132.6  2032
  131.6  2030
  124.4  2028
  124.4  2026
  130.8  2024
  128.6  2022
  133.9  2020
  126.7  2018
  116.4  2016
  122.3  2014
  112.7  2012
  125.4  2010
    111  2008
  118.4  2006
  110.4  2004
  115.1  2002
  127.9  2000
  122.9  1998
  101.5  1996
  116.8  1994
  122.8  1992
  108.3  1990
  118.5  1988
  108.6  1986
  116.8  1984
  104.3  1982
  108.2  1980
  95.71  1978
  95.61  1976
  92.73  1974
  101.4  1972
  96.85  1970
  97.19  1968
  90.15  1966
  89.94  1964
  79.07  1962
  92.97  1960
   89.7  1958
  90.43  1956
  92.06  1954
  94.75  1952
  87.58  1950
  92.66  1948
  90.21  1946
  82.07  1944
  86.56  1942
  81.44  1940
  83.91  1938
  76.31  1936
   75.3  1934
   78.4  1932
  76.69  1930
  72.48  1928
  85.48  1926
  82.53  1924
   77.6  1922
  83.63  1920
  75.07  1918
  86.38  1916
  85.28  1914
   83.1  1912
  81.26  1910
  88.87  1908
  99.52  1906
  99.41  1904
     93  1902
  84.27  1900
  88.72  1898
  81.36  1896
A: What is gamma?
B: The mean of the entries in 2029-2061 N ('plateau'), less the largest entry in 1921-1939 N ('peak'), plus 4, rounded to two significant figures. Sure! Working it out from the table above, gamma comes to 56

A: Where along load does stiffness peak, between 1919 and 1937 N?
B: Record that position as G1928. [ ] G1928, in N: 1926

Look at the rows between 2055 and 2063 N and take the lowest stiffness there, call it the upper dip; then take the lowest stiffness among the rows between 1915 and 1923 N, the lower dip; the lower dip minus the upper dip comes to -60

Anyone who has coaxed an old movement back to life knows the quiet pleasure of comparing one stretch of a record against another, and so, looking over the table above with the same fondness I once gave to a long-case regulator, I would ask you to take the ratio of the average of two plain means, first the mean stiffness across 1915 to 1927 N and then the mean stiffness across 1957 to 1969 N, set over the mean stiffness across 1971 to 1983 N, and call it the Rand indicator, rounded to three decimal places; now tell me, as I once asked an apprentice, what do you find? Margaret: 0.861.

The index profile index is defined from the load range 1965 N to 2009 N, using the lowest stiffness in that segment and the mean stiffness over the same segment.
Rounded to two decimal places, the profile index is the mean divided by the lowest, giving 1.20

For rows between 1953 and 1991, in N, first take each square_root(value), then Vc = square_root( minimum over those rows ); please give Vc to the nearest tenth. 3.0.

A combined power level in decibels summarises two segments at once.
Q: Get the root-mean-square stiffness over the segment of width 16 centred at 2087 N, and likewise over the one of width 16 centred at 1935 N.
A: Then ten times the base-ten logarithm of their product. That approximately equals 40.5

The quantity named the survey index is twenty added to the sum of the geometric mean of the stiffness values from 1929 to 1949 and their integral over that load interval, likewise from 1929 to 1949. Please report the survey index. 1749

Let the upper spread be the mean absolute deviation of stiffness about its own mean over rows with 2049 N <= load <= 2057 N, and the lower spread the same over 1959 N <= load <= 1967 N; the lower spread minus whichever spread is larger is -0.24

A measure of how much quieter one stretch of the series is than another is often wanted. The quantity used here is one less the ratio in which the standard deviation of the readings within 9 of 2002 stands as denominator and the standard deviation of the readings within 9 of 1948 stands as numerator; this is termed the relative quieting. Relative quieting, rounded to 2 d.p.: 0.44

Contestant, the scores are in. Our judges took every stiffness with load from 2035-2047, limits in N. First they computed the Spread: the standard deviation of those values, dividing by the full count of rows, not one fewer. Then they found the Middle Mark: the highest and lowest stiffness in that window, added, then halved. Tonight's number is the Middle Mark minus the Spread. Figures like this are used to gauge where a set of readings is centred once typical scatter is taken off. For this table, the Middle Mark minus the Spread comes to 132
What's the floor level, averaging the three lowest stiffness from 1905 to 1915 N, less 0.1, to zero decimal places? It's 83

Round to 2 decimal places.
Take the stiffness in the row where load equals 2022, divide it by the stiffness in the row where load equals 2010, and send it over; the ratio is 1.03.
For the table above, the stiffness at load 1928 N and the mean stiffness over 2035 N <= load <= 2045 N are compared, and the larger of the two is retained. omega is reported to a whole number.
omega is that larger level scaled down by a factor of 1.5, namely 89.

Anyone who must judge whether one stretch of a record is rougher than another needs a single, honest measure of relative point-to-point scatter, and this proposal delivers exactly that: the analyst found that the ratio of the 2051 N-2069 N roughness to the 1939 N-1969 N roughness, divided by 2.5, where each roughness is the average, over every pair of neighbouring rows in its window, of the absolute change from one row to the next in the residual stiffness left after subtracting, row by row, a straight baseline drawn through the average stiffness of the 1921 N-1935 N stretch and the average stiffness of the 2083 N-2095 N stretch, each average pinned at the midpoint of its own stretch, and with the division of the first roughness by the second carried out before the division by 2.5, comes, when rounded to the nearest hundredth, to 0.50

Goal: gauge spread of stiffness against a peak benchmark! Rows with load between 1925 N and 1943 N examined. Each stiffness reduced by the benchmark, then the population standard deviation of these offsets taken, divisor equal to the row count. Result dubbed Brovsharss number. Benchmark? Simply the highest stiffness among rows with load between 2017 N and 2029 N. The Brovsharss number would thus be 4.7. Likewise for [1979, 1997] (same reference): 6.8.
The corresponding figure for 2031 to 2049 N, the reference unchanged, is 3.7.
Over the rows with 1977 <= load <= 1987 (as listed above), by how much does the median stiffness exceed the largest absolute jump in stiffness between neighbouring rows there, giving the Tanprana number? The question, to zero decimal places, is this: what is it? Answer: 96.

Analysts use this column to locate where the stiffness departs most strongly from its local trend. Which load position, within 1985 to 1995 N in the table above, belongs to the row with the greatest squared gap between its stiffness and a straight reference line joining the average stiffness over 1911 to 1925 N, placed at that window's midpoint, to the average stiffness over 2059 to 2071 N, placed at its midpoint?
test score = 1992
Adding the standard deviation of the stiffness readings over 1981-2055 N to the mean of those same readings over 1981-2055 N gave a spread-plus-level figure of 137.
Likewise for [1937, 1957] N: 93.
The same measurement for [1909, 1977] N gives 93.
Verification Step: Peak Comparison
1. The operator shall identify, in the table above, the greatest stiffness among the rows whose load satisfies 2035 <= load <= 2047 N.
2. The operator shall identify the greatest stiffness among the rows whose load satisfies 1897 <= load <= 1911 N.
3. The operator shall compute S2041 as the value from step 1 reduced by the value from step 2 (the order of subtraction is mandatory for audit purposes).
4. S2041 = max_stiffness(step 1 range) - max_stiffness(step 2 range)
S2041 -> 43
